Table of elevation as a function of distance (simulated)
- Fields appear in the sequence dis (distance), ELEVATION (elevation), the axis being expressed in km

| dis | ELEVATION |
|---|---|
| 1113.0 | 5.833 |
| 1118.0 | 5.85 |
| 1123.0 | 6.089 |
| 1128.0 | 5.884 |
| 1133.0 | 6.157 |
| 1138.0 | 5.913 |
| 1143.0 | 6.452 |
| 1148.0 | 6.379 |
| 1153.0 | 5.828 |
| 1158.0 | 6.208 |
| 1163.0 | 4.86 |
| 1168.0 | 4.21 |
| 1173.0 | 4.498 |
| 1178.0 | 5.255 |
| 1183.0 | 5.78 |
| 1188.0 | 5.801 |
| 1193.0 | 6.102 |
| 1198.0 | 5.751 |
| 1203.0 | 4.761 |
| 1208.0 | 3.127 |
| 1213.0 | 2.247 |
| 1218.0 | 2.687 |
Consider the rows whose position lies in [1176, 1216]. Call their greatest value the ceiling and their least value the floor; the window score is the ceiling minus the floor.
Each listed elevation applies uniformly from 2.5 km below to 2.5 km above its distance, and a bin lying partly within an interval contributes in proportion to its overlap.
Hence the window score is 3.9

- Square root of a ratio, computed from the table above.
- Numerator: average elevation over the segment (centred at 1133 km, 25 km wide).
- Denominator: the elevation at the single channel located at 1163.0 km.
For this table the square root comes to 1.1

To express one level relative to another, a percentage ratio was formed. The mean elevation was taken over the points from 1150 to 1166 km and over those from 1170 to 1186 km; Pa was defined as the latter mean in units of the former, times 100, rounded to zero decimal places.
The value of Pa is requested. 92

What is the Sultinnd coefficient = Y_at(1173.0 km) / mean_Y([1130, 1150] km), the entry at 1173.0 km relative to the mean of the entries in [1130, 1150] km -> 0.72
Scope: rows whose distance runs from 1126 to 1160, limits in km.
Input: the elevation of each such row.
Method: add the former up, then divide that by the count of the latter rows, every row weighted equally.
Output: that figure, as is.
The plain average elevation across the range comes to 6.12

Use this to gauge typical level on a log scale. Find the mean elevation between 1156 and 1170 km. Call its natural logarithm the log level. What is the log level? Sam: 1.63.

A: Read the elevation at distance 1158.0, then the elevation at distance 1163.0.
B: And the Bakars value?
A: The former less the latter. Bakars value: 1.3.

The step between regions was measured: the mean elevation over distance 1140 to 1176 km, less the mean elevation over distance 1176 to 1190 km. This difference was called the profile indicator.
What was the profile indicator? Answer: -0.12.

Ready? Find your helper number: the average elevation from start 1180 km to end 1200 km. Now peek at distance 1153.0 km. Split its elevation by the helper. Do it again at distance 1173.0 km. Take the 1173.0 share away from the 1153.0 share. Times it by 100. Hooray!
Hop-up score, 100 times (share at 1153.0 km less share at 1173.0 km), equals 23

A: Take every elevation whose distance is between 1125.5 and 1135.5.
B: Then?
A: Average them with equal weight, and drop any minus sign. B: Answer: 6.02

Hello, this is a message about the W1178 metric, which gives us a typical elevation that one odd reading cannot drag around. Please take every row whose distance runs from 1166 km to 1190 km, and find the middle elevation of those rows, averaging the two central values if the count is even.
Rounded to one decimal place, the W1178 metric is 5.3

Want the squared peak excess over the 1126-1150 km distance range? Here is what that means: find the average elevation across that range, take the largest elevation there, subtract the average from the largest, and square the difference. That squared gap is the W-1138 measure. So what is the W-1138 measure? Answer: 0.09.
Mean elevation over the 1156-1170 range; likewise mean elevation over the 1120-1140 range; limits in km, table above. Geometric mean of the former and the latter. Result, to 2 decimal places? 5.53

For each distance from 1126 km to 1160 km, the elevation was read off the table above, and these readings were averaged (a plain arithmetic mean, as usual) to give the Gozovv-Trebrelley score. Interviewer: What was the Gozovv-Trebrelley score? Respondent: 6.1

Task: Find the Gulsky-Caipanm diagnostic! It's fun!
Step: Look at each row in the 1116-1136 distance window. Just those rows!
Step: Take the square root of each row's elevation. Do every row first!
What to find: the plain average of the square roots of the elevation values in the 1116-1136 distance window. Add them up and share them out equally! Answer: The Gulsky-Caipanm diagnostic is 2.45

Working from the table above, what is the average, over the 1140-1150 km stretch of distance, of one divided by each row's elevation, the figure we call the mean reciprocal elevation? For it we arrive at 0.16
